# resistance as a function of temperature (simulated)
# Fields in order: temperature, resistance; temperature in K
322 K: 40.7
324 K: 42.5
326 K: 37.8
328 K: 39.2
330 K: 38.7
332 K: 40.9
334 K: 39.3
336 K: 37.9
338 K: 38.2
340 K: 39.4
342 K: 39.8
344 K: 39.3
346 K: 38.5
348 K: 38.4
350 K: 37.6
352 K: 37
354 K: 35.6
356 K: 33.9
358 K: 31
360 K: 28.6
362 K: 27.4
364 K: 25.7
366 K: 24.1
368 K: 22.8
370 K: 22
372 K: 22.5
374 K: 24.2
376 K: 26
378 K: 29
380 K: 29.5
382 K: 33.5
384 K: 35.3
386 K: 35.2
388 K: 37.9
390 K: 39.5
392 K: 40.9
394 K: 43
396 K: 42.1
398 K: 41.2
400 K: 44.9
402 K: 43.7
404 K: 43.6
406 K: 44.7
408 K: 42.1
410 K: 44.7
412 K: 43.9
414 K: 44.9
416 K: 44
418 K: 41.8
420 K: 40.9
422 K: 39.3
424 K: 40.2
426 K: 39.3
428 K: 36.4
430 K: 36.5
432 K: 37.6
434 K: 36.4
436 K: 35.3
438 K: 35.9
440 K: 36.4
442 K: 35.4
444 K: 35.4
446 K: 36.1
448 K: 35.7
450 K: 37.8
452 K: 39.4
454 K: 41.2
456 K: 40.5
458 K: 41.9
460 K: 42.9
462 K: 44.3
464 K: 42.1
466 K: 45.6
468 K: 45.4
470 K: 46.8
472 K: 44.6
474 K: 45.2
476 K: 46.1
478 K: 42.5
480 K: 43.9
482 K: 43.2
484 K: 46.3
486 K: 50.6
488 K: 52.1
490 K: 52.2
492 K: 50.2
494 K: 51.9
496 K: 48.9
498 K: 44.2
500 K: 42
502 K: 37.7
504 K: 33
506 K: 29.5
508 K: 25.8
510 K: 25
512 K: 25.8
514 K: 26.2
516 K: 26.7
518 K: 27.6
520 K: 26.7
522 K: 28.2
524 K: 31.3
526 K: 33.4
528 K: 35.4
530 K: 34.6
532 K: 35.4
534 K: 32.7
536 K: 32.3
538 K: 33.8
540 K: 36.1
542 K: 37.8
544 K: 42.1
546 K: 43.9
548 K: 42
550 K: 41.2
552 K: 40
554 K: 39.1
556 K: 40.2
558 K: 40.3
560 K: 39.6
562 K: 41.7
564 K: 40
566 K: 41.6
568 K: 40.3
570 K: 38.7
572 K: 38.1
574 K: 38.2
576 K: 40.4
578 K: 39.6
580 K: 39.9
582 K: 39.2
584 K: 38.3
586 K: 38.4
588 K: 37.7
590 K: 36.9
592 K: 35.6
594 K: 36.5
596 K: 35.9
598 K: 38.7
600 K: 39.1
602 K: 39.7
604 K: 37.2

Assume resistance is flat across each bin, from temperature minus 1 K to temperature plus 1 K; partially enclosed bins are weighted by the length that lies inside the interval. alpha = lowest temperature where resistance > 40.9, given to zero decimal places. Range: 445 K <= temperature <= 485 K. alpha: 454 K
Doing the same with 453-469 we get 454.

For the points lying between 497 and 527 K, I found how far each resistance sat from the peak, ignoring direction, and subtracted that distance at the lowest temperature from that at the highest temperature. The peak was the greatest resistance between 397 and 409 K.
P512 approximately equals 11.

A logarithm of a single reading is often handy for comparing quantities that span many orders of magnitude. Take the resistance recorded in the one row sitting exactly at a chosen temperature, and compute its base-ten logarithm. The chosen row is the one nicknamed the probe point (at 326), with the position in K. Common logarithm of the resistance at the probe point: 1.58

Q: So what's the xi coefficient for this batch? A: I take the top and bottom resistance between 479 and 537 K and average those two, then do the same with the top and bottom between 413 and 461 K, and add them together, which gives 78.7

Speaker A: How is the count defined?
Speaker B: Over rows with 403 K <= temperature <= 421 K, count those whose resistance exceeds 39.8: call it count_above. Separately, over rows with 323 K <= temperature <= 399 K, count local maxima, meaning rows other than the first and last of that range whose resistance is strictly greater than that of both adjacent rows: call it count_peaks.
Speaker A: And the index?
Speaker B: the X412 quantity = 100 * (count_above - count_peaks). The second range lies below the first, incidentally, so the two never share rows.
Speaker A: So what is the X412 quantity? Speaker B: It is 400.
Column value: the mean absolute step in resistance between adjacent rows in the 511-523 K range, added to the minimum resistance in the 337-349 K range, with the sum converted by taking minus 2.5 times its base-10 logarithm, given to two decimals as -3.98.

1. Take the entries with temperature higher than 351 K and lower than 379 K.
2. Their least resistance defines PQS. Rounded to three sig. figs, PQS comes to 22.0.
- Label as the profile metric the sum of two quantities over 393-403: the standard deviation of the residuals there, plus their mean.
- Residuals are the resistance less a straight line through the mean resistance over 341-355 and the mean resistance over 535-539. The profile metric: 8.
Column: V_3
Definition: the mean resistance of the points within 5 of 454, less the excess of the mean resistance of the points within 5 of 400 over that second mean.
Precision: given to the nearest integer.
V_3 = 37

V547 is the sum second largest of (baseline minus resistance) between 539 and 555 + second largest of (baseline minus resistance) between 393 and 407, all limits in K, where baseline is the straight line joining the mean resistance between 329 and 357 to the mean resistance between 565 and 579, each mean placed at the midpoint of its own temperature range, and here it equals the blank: -2.0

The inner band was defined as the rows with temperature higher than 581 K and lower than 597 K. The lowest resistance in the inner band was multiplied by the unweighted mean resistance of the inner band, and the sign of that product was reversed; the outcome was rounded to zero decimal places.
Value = -1328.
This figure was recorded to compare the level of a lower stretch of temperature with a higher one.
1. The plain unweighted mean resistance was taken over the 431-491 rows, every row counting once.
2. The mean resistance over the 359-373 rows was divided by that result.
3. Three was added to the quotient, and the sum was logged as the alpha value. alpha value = 3.59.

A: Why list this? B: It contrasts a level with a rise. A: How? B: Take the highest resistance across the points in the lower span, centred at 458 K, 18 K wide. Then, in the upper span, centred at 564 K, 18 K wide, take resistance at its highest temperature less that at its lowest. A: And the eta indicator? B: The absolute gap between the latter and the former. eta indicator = 48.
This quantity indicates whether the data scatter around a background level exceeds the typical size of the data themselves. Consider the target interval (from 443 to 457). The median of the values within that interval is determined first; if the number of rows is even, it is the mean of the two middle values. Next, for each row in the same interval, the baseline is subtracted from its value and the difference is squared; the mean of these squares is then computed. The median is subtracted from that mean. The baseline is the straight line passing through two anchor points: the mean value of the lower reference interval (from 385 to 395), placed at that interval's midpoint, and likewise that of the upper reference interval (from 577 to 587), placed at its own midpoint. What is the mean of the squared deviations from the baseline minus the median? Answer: -31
